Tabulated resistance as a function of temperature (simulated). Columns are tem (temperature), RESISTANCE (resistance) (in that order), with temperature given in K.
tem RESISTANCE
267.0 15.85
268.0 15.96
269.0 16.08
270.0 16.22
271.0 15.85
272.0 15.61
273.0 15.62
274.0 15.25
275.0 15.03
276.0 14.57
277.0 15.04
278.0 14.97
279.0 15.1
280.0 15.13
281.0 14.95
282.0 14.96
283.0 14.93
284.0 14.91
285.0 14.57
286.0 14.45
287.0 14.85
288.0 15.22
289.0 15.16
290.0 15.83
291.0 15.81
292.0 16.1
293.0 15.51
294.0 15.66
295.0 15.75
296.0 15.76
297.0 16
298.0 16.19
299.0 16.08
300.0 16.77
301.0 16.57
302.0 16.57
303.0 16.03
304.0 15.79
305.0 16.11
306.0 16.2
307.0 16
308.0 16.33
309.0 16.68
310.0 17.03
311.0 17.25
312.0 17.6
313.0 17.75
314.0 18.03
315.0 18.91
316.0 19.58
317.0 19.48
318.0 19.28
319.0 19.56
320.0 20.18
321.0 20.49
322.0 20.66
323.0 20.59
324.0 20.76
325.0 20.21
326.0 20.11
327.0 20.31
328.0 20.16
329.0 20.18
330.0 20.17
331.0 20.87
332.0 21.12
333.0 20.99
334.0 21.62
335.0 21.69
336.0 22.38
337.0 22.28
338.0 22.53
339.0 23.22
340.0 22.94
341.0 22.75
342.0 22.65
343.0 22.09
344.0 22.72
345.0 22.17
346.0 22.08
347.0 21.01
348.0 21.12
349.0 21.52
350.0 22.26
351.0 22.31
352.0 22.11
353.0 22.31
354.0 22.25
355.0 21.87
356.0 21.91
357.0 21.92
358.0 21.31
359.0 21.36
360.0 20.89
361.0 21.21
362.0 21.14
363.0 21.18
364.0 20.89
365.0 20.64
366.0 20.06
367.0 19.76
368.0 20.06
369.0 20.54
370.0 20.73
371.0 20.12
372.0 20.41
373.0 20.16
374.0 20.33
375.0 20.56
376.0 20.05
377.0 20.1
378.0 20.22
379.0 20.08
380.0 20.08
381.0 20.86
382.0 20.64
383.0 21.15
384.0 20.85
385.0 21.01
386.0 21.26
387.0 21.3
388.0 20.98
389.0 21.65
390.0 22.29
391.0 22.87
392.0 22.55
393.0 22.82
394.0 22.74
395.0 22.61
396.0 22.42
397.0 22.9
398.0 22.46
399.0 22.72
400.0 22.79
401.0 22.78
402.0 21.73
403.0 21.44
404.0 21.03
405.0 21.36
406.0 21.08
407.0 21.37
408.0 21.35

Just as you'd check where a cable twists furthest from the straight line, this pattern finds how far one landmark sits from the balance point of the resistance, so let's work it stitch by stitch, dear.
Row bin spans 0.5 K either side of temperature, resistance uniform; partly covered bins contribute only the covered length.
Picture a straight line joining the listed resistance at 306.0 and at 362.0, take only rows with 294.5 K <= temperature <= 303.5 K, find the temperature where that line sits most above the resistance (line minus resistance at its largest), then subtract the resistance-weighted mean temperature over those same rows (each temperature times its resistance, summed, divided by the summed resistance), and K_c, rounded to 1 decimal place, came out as 4.0 K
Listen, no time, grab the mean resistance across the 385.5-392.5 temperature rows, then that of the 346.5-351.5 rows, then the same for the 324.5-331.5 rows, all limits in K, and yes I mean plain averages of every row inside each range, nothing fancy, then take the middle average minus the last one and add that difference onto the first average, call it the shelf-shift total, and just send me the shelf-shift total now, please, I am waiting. 23.2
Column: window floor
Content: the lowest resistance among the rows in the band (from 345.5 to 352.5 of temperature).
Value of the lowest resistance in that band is 21.01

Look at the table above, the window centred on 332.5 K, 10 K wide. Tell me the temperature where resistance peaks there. 336.0 K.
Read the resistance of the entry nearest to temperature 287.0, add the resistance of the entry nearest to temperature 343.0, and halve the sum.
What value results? 18.5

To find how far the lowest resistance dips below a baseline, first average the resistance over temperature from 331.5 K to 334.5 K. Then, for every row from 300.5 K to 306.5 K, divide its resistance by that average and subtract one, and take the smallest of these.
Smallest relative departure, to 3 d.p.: -0.257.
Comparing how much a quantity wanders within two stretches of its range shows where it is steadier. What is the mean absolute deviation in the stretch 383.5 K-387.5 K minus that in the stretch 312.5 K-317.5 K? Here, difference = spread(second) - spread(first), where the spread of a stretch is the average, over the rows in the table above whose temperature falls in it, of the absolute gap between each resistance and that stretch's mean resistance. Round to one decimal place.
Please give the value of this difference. -0.5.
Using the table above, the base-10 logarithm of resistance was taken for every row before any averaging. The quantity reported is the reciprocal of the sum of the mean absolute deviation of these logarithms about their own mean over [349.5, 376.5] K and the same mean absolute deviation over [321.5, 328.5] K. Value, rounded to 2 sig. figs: 52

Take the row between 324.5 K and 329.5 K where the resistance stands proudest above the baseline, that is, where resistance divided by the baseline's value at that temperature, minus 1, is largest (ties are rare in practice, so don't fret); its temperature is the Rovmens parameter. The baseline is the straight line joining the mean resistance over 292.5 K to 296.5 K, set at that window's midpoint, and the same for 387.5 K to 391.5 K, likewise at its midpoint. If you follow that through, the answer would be 325.0 K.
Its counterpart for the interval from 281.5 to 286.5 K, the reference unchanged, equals 282.0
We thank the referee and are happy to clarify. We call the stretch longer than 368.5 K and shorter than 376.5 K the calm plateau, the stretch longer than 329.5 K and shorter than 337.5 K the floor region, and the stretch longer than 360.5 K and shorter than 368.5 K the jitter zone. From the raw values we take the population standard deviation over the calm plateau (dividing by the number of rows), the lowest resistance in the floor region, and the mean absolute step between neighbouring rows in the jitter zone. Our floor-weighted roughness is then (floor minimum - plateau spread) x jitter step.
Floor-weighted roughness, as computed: 5.2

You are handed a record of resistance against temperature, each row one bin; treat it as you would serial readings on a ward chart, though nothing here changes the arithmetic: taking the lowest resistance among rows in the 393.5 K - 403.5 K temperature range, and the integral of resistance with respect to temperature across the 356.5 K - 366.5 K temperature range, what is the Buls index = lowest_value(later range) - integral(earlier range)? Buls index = -189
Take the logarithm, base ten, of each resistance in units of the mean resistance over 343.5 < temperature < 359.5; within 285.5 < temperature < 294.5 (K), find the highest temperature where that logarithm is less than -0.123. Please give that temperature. 294.0 K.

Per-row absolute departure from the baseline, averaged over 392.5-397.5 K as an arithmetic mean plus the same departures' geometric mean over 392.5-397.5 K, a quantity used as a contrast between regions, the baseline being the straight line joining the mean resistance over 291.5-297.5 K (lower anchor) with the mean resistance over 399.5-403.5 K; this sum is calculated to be 1.8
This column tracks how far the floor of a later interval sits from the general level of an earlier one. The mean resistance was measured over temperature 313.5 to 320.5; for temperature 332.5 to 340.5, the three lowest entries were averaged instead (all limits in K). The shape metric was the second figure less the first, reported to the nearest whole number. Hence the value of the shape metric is 2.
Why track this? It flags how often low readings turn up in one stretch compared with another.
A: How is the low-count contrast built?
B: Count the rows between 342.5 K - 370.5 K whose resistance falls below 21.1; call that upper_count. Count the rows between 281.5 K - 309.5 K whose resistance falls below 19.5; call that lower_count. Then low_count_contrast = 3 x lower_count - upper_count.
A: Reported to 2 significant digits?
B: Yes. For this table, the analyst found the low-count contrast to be 75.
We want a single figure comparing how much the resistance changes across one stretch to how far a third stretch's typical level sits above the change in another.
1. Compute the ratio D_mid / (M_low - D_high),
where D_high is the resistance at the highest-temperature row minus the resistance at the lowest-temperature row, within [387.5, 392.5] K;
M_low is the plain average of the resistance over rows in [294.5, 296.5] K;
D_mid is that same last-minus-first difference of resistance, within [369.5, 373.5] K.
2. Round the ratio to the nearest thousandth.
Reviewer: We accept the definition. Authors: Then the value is -0.040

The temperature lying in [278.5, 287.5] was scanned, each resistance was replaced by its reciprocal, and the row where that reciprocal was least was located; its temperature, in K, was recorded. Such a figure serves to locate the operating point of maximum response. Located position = 280.0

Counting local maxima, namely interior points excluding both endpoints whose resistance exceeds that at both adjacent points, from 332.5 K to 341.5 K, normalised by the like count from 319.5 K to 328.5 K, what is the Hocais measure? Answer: 0.67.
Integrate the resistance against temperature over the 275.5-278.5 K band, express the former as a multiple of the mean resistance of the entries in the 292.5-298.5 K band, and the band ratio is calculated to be 2.8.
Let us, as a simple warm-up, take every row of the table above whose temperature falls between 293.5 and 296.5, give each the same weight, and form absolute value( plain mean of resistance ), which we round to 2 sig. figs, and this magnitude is 16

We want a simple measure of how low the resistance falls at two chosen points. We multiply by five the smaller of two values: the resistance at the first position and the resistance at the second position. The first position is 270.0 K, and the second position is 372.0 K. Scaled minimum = 81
